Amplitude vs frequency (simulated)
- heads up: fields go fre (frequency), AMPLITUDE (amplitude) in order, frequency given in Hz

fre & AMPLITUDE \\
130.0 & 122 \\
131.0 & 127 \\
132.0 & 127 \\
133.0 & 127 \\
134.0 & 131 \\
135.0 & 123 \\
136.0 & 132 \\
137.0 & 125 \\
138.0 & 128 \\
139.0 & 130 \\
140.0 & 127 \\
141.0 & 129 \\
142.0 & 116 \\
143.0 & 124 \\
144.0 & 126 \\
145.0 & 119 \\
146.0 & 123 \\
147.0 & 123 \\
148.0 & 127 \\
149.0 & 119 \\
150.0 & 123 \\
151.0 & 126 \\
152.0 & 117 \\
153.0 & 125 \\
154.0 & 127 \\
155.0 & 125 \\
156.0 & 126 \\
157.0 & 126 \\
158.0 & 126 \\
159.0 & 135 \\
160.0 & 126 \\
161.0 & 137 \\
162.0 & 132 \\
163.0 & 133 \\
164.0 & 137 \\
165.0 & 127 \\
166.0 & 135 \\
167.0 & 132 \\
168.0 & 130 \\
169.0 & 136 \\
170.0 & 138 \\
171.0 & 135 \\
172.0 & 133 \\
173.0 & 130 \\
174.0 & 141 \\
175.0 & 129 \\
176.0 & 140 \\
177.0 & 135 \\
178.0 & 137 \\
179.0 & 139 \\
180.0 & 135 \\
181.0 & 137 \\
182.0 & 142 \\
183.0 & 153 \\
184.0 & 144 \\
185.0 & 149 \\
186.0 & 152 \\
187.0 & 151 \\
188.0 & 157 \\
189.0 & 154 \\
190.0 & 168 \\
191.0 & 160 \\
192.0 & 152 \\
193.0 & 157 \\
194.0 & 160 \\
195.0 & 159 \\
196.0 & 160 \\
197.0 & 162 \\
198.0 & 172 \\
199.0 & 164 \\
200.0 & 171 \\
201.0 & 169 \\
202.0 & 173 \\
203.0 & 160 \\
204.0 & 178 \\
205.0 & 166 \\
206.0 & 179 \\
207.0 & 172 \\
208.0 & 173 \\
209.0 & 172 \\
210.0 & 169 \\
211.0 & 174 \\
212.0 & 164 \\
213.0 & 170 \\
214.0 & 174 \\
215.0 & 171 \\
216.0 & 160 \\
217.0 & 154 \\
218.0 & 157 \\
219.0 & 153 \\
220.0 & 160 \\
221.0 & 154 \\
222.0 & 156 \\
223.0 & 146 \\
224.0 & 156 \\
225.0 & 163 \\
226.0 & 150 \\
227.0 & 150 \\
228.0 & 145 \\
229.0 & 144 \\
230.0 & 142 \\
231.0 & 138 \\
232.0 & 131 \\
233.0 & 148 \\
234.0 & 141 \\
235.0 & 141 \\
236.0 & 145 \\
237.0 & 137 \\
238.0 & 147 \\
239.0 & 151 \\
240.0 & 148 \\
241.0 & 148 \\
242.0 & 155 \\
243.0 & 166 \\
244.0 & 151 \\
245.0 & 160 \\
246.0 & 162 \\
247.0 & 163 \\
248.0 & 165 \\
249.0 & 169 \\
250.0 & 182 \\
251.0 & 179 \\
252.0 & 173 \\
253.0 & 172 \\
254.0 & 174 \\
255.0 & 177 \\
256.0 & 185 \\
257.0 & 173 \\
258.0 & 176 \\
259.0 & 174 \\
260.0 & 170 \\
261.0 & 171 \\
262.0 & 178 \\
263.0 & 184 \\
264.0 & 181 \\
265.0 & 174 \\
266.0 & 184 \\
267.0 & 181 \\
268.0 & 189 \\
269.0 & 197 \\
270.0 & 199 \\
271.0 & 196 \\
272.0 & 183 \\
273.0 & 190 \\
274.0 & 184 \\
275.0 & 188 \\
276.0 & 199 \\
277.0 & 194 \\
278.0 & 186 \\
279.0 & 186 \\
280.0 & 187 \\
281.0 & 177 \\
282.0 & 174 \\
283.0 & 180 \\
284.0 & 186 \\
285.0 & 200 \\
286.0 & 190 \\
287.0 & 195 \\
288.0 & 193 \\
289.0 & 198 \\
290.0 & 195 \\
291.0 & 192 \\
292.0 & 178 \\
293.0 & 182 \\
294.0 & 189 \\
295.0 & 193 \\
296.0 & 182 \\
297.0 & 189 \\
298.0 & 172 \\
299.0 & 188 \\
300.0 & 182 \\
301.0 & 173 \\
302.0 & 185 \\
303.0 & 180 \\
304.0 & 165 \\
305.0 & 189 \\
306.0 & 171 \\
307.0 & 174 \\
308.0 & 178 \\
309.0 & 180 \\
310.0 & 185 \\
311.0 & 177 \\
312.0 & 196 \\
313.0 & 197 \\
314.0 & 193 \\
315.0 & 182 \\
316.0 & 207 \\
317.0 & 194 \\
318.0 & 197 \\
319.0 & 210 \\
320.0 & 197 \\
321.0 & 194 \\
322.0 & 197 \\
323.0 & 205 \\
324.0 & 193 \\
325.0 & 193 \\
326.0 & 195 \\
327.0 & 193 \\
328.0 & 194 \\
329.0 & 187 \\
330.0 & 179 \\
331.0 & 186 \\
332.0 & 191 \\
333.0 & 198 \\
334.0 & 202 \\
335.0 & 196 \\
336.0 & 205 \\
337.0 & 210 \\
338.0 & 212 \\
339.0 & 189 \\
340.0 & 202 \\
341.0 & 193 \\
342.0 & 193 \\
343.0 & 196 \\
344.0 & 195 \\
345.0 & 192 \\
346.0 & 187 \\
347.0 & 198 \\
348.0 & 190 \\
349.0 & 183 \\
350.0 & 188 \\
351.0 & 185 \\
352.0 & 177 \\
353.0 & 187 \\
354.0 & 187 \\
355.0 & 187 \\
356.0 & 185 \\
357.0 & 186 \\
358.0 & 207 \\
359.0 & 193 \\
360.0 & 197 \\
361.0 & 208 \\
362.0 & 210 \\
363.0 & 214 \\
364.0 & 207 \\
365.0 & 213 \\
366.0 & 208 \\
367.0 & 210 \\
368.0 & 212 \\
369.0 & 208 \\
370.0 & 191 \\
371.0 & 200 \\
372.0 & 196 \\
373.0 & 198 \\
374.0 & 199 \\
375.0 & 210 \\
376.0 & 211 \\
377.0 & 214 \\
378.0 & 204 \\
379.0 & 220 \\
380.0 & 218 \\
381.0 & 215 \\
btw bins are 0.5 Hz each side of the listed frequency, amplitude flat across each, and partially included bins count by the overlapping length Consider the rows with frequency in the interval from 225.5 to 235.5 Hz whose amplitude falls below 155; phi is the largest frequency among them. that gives 235.0 Hz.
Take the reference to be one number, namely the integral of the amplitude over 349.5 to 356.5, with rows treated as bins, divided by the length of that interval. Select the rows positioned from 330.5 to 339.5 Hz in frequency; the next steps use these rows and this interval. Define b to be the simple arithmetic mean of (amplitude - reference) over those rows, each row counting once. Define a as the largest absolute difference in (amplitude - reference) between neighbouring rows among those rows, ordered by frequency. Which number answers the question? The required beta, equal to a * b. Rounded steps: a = 23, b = 14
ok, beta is 314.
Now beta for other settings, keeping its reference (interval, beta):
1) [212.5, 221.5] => -261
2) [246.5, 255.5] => -162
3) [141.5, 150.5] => -503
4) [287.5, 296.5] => 56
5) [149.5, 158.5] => -545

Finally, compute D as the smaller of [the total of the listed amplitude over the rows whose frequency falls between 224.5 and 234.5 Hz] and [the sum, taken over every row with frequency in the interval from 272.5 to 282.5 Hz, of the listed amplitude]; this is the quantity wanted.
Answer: 1452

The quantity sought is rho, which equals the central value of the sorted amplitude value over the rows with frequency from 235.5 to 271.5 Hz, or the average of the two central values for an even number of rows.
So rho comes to 173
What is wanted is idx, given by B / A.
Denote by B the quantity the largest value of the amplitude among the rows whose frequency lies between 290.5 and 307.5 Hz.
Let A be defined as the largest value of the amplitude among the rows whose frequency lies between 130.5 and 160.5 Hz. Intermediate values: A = 135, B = 193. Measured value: 1.43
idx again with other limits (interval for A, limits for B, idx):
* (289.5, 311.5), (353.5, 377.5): 1.10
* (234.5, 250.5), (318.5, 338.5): 1.16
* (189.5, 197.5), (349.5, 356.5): 1.12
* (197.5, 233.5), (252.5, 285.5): 1.12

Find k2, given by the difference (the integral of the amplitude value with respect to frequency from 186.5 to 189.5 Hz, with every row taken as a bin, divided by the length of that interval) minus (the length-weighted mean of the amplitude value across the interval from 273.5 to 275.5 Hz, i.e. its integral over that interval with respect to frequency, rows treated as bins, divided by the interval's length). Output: -32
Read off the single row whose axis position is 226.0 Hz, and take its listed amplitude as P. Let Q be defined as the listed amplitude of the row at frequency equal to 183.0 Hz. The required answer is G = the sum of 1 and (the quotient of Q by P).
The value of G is 2.02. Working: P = 150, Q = 153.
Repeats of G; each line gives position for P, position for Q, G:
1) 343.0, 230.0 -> 1.72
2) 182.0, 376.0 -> 2.49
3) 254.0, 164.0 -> 1.79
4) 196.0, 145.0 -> 1.74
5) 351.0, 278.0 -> 2.01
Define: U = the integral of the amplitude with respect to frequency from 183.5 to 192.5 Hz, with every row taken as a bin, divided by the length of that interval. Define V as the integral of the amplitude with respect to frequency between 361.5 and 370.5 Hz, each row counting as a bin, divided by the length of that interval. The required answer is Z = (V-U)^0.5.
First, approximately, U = 154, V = 208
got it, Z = 7.3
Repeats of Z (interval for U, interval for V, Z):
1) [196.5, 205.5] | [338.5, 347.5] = 5.1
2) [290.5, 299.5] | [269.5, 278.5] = 2.4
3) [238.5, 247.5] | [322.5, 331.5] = 6.0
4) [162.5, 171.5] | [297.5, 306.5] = 6.7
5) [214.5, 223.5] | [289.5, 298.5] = 5.4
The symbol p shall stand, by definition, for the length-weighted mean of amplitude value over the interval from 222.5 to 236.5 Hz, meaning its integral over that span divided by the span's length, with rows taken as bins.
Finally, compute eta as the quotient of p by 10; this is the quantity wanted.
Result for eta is 14.6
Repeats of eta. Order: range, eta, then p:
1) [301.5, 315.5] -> 18.2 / 182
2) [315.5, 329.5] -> 19.7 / 197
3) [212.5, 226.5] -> 15.9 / 159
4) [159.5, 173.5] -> 13.3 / 133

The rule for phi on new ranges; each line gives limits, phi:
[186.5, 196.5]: 192.0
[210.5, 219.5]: 219.0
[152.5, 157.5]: 157.0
